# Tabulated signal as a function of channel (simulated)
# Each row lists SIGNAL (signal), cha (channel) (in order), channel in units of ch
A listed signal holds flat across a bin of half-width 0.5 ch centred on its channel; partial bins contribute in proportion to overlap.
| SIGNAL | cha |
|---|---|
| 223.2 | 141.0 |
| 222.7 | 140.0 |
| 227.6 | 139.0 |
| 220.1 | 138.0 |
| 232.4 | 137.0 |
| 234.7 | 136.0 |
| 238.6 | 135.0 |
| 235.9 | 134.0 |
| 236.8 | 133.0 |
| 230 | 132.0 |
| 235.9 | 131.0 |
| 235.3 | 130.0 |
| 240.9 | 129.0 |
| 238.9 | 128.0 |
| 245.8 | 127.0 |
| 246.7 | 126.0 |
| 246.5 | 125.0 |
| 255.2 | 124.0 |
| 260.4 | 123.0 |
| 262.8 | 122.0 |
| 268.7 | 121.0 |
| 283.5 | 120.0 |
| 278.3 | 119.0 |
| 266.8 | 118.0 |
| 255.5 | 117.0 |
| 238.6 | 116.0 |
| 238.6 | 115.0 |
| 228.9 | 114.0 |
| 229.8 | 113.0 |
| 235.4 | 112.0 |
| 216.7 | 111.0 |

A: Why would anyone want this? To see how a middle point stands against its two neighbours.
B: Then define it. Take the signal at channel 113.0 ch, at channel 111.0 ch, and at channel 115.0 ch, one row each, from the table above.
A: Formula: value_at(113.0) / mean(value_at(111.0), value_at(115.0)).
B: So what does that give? 1.01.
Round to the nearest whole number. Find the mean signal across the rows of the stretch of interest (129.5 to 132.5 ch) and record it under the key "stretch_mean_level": 234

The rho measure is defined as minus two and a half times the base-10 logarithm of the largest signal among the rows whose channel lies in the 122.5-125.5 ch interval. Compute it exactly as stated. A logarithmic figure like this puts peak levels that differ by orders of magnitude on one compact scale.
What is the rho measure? -6.04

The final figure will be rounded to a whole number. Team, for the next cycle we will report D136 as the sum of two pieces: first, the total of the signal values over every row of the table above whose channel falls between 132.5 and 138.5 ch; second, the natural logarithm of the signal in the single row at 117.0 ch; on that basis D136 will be 1404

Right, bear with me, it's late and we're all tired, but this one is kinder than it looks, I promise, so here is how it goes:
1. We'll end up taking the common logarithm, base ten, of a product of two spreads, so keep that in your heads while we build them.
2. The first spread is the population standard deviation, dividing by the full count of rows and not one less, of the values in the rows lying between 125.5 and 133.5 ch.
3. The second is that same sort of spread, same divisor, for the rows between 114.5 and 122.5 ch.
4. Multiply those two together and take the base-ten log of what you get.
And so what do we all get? 1.9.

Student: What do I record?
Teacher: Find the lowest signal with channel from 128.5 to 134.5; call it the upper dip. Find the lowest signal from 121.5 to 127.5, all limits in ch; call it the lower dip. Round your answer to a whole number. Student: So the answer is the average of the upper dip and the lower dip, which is 238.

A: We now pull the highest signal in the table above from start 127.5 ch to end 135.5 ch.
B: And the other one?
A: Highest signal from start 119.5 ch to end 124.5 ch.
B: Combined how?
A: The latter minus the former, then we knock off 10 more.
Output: 32.6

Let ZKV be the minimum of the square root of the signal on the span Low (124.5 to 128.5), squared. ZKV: 239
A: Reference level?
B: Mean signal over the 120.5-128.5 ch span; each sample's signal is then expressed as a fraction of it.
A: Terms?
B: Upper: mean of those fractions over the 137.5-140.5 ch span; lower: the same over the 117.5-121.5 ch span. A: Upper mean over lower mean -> 0.81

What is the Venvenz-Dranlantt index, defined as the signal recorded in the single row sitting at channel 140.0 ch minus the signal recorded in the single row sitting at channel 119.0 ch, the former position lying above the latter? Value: -56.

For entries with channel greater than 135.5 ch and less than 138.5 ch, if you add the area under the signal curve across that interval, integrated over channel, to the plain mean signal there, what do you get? 916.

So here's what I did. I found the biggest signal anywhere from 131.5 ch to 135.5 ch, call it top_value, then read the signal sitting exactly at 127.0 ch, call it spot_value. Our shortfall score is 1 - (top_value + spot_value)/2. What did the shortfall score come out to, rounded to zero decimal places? -241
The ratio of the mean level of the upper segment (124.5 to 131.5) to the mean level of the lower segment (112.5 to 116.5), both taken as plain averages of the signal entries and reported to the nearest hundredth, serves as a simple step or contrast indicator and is 1.03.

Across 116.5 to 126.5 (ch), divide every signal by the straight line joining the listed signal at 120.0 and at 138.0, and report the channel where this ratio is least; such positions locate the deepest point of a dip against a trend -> 117.0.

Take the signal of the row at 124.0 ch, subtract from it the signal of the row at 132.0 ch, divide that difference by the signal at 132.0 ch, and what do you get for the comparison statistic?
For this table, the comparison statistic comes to 0.11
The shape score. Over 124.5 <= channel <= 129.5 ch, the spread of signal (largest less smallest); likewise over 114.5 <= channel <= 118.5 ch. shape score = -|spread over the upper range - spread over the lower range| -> -20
